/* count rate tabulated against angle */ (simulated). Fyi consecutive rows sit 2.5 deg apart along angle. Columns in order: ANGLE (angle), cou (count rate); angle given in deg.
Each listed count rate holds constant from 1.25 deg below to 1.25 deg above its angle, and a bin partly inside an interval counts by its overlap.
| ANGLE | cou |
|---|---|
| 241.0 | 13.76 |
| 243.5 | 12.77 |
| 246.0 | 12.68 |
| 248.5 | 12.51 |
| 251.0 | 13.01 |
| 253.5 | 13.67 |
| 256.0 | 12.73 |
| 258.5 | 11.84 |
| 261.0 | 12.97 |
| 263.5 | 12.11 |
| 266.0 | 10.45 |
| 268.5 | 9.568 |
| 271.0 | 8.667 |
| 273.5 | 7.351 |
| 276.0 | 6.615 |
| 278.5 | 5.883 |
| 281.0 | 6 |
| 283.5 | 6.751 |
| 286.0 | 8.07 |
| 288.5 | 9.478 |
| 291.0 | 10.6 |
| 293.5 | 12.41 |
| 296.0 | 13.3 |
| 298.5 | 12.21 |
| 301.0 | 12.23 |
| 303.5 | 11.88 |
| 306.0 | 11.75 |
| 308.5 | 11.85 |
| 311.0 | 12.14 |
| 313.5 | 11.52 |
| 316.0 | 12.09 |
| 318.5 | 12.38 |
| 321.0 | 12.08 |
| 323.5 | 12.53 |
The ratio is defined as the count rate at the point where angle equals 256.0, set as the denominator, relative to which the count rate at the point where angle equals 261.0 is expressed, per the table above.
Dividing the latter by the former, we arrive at 1.02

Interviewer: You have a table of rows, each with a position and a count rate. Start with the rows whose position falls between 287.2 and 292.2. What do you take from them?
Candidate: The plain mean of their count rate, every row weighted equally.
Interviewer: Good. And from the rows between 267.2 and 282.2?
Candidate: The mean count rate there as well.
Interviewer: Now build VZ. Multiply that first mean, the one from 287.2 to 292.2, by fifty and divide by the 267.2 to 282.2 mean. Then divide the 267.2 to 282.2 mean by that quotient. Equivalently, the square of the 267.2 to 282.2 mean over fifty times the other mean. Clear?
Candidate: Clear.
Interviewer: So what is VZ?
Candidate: 0.11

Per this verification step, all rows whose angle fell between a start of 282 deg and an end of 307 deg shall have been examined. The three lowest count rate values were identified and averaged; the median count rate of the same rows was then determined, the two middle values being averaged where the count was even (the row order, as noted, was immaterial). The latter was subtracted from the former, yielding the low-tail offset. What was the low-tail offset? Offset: -3.7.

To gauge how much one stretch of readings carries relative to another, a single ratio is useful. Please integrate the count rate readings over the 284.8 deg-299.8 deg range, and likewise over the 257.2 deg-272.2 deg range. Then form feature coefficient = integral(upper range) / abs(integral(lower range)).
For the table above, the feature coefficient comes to 1.01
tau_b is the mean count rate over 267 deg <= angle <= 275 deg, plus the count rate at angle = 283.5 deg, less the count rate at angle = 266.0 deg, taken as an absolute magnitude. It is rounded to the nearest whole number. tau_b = 5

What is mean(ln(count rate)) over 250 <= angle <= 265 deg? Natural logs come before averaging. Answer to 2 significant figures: 2.5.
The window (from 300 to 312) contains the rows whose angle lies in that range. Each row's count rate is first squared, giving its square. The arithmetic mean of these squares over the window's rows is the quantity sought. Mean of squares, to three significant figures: 143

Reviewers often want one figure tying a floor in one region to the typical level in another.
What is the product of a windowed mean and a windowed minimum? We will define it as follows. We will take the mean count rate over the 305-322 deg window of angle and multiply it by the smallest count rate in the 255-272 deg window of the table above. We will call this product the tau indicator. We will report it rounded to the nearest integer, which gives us 104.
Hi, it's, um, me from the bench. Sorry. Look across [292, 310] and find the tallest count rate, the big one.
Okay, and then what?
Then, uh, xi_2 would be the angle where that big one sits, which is 296.0 deg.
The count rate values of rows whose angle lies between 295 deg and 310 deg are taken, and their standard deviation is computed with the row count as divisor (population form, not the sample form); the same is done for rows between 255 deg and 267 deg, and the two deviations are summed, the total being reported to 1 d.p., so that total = 1.4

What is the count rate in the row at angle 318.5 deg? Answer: 12.38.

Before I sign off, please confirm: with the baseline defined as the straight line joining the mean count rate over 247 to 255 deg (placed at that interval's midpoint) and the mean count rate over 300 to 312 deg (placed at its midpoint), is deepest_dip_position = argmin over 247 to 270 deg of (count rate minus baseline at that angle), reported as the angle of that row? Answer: 268.5 deg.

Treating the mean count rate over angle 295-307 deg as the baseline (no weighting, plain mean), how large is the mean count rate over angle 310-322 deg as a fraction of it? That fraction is 0.98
